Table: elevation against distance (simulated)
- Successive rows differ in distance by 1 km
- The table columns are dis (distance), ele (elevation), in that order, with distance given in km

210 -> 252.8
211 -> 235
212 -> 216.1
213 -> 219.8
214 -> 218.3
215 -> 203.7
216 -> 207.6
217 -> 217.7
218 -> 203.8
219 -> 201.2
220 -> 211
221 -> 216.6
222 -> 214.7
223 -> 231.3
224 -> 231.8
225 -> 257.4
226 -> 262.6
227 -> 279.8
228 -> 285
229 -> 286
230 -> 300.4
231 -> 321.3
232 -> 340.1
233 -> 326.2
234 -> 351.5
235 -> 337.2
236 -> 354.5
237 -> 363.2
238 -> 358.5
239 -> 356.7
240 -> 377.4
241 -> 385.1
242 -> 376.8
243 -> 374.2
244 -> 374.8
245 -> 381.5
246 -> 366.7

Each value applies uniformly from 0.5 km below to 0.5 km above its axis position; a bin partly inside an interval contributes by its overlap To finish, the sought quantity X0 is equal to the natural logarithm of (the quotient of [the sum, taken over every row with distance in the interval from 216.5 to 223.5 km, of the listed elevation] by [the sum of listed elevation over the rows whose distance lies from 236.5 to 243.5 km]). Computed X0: -0.55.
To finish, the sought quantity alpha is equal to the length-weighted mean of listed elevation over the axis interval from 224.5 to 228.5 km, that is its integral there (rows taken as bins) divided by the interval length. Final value 271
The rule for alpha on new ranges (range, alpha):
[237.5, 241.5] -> 369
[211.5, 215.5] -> 214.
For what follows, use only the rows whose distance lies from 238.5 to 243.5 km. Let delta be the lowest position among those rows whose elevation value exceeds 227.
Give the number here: 239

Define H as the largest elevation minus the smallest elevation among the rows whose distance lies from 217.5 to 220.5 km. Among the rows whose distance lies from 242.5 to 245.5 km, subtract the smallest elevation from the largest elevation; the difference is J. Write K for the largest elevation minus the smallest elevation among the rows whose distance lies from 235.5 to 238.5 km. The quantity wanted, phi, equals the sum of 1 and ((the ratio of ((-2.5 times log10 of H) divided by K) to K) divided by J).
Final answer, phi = 0.996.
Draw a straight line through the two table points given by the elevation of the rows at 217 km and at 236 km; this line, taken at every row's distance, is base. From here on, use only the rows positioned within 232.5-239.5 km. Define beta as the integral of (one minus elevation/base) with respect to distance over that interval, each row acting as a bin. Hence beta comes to 0.1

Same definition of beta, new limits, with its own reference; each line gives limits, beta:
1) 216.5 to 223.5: 0.7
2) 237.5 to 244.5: 0.3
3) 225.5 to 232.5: 0.2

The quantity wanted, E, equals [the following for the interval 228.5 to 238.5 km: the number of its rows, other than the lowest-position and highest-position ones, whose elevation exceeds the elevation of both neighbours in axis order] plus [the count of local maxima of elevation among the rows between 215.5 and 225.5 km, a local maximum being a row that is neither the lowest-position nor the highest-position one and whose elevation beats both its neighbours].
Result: 5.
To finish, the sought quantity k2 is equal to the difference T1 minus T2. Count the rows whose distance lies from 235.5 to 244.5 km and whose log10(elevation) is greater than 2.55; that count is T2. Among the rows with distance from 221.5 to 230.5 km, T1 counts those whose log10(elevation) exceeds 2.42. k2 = -4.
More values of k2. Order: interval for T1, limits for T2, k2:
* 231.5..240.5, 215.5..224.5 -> 9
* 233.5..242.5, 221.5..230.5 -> 9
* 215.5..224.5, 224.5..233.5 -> 0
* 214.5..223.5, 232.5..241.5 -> -5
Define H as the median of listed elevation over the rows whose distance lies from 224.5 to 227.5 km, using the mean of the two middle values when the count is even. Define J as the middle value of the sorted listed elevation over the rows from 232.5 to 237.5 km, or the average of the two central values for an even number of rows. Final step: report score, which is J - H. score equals 89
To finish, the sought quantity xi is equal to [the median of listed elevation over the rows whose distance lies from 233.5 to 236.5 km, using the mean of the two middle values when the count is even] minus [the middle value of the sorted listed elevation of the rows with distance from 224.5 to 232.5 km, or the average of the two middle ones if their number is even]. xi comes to 66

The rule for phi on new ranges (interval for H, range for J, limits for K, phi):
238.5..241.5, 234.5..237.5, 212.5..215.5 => 0.999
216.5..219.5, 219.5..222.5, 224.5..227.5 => 0.999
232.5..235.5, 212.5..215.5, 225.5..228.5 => 1.000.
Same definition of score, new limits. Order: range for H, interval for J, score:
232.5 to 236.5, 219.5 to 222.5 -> -130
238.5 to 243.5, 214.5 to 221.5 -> -169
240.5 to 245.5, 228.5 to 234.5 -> -53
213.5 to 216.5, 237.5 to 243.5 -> 168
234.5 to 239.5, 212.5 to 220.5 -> -147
